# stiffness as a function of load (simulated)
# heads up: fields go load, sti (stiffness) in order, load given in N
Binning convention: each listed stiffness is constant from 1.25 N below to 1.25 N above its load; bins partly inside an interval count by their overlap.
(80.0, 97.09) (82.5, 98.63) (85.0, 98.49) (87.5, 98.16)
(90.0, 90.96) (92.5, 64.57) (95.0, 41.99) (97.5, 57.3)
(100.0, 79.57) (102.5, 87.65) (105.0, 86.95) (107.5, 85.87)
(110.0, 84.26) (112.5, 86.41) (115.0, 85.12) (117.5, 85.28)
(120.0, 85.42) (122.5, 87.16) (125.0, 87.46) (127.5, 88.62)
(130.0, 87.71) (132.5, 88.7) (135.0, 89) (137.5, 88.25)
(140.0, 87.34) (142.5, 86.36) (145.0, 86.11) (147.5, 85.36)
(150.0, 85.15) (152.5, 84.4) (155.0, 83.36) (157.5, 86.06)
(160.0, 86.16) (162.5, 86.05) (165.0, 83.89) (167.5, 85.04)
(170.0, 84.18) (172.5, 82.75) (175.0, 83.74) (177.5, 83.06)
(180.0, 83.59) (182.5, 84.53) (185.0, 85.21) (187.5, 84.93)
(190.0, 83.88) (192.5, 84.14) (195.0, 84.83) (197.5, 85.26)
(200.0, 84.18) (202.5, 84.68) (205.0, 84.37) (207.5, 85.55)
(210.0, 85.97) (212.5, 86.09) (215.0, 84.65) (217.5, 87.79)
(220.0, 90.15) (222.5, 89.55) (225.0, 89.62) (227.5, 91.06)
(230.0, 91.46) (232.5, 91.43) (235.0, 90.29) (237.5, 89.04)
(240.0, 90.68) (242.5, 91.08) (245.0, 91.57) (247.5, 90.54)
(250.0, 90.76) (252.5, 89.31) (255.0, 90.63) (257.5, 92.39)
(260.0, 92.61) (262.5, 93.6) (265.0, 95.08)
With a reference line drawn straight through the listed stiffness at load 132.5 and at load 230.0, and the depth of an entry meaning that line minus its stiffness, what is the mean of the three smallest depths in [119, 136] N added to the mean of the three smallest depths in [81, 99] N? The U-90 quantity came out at -11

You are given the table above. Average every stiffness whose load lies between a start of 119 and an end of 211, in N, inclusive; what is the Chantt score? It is 85.5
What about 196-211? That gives 85.0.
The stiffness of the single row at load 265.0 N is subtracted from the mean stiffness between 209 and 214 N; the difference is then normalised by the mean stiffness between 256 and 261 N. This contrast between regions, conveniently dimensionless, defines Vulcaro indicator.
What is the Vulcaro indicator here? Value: -0.10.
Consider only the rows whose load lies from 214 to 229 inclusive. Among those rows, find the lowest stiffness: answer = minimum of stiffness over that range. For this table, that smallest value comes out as 84.65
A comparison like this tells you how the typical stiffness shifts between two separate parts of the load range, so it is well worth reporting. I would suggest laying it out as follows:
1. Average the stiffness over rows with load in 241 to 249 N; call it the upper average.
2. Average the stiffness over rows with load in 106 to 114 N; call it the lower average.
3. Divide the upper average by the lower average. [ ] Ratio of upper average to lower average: 1.06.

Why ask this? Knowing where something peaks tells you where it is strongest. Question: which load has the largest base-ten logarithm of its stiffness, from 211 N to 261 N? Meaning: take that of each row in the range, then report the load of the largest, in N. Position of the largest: 260.0 N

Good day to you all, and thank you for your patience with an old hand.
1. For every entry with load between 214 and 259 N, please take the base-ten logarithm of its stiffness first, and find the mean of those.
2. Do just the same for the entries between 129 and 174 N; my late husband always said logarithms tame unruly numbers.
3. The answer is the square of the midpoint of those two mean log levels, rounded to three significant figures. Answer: 3.78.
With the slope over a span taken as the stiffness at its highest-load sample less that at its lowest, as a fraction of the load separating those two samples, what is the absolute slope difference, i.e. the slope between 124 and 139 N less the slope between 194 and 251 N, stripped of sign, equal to 0.04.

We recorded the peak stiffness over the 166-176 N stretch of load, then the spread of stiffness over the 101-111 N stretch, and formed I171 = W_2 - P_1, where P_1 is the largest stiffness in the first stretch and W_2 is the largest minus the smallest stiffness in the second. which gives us -82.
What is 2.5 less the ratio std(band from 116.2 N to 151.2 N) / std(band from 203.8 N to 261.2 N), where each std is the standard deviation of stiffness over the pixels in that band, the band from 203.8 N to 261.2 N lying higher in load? 1.9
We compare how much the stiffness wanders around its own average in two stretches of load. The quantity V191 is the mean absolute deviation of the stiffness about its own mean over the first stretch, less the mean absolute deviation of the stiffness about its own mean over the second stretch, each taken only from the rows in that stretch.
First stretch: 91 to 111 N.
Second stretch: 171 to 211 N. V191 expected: 13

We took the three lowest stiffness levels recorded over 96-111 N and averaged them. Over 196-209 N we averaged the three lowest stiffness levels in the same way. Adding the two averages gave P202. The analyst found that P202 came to 158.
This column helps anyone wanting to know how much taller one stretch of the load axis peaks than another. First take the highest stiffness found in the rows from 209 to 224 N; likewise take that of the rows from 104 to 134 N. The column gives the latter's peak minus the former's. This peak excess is -1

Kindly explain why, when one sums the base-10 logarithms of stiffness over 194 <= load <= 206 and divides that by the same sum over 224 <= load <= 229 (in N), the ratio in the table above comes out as 2.5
